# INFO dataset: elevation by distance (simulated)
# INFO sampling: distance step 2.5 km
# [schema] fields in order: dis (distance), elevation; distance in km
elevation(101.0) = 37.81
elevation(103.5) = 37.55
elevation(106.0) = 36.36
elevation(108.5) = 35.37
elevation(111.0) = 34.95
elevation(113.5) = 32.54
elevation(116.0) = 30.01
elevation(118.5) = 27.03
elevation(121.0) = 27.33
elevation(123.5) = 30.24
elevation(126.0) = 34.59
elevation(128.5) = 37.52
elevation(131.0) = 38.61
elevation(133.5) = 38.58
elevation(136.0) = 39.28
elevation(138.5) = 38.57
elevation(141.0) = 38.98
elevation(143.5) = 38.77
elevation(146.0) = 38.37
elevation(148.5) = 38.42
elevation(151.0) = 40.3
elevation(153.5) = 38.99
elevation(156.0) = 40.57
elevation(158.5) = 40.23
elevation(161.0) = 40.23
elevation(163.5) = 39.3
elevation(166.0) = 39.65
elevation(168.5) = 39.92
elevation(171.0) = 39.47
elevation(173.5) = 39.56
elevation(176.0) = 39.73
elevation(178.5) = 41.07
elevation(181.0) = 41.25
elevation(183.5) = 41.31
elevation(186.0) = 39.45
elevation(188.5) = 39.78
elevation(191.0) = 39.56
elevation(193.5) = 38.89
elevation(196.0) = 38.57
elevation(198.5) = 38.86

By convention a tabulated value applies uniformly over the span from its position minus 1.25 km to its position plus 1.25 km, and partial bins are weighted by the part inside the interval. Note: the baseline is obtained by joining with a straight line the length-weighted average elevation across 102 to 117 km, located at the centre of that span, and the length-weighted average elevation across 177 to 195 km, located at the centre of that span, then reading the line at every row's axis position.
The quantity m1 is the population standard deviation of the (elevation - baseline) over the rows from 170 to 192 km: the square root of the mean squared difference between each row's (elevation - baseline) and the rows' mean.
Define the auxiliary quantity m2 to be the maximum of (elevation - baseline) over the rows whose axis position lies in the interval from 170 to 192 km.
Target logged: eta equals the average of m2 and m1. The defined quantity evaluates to 1.2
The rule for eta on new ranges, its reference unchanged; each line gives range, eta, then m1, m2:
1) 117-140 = 3.6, 4.4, 2.76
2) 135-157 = 1.7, 0.7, 2.76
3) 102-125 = 3.8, 4.1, 3.39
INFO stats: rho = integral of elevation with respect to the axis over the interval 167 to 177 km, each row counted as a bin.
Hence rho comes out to 397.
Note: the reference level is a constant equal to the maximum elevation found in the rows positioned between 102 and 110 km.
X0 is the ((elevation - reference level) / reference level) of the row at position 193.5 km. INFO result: 0.04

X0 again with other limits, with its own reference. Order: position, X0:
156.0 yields 0.08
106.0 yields -0.03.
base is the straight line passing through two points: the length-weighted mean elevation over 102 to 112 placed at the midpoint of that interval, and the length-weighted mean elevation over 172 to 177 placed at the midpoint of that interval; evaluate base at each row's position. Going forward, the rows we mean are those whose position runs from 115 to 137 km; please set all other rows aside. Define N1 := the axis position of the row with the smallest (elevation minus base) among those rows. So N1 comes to 118.5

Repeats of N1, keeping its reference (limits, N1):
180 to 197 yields 196.0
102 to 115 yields 113.5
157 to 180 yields 173.5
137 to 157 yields 148.5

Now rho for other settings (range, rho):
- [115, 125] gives 288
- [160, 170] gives 398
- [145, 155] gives 391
